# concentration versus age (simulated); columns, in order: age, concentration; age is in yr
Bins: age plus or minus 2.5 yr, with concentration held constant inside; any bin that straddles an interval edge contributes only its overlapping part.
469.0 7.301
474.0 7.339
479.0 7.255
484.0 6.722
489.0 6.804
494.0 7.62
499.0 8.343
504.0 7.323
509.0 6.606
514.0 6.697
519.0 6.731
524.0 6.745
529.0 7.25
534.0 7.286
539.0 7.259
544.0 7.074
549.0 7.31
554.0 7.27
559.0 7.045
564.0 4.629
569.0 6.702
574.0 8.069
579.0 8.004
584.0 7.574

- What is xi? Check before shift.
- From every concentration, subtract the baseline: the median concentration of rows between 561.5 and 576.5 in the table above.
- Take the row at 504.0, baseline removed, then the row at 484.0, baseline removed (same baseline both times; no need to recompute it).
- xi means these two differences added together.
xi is 0.641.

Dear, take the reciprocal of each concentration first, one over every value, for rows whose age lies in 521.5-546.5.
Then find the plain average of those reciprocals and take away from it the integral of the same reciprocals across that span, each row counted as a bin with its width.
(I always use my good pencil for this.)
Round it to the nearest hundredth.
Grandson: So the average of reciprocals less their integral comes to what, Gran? -3.37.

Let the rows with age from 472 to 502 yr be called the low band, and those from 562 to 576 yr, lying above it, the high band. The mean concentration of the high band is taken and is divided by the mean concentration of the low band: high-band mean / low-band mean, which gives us 0.88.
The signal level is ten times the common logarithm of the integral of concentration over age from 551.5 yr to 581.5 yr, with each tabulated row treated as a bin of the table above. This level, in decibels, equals 23.2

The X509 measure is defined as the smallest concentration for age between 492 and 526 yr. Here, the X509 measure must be 6.606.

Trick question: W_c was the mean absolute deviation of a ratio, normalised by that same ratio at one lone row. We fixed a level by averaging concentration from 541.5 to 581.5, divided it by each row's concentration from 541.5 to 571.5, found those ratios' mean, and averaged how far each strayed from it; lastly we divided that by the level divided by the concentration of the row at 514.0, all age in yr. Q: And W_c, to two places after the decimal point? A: 0.14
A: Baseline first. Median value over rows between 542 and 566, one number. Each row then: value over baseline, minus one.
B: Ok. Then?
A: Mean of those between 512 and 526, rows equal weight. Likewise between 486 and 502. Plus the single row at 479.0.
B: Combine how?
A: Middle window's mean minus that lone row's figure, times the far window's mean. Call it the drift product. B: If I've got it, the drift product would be -0.002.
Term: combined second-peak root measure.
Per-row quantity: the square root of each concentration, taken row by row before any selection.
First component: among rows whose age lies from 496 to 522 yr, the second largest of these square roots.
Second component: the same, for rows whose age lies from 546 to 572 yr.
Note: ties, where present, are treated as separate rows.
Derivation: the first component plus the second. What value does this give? 5.40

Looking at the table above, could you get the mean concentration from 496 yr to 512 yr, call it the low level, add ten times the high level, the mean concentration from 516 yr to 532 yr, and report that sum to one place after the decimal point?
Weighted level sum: 76.5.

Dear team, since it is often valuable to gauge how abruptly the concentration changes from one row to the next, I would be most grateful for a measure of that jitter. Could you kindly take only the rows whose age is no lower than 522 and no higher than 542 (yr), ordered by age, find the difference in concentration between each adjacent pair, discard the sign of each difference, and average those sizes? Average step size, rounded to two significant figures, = 0.19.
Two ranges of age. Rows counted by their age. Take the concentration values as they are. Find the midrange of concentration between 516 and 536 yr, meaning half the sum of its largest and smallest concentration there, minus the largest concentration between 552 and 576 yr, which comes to -1.1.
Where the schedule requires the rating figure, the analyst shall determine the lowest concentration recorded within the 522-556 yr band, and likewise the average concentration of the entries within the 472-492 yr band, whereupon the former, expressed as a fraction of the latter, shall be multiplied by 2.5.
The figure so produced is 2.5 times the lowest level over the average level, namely 2.40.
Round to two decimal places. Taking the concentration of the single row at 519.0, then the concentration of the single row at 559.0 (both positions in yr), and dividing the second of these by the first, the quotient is 1.05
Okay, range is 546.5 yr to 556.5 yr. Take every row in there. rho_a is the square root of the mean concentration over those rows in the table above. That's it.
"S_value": 2.70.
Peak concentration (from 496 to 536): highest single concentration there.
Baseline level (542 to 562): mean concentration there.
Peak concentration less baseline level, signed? 1.2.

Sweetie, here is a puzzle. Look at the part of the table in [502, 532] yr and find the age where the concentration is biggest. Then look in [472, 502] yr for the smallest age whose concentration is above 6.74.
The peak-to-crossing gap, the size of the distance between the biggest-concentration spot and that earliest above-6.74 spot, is 30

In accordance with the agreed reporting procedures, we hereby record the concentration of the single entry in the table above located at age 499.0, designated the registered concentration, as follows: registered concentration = 8.343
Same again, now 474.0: 7.339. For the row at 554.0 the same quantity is 7.27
